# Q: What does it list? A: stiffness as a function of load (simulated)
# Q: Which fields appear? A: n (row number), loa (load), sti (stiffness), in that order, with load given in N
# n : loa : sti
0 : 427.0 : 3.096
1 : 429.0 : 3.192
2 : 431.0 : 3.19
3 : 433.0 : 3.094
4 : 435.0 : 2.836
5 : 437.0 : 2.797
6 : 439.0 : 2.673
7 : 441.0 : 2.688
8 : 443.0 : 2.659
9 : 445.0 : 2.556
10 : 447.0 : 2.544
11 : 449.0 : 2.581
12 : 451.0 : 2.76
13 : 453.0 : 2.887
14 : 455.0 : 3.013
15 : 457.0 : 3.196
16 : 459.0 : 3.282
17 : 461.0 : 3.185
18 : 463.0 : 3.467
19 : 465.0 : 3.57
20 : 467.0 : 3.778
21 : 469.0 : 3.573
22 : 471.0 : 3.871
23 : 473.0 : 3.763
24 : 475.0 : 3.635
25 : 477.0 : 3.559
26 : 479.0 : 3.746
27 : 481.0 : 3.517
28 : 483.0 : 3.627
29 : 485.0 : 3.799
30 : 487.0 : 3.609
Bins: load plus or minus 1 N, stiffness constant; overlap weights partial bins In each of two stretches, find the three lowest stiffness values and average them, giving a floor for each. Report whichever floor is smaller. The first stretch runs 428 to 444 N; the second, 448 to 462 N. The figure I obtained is 2.67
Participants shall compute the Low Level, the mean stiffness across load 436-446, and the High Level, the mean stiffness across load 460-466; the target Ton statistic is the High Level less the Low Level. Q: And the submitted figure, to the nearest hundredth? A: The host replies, 0.73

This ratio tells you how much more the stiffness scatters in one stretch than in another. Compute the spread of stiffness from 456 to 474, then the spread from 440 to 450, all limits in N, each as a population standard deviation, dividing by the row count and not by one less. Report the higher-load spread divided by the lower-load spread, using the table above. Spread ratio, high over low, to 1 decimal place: 4.2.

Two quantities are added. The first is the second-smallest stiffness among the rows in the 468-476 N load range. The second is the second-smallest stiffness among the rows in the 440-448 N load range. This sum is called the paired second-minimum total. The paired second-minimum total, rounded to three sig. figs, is 6.19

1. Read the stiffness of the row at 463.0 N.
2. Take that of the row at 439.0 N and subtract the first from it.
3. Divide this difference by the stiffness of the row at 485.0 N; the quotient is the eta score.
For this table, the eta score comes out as -0.21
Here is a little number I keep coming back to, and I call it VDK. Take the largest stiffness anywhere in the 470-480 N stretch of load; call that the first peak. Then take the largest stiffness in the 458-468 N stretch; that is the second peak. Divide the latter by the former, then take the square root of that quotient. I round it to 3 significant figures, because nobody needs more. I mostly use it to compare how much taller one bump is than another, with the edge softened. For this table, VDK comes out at 0.988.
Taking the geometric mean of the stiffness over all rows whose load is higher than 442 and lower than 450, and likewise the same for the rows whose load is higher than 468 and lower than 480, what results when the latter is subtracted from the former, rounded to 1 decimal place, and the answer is -1.1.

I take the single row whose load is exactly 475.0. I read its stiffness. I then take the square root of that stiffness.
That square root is 1.91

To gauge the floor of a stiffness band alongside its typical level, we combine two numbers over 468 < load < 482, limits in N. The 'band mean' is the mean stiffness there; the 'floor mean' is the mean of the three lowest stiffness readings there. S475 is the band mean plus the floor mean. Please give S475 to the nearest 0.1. 7.2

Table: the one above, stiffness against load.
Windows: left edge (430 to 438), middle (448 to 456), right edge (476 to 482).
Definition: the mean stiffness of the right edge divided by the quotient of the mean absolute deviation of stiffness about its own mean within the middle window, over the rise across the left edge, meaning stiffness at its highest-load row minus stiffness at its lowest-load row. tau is -10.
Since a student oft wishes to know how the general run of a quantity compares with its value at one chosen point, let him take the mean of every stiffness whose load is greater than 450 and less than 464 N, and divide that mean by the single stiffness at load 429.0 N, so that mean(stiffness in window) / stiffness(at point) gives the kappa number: 1.0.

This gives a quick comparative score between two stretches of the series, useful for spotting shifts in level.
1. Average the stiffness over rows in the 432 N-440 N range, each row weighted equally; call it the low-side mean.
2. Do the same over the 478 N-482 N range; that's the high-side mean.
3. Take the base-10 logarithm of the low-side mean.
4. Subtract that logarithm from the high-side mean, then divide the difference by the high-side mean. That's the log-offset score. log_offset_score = 0.875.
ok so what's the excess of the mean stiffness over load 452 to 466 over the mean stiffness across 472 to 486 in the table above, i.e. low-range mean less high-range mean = -0.44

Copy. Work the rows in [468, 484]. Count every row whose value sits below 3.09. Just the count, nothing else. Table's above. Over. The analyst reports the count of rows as 0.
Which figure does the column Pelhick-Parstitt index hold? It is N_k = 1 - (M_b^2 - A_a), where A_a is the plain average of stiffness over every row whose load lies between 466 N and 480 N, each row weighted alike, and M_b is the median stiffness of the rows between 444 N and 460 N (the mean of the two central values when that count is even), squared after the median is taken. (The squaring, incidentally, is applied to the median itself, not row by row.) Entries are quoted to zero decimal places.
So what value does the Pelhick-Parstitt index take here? -3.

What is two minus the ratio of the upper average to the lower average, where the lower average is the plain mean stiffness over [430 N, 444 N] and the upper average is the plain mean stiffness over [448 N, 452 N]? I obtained 1.06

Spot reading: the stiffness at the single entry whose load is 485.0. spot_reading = 3.799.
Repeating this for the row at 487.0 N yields 3.609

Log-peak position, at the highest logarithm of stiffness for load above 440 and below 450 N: 441.0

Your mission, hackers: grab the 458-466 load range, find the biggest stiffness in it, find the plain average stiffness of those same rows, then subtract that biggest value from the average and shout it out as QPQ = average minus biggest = -0.19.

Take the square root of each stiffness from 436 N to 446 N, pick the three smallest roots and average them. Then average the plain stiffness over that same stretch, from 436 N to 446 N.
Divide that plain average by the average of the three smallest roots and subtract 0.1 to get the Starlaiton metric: 1.55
